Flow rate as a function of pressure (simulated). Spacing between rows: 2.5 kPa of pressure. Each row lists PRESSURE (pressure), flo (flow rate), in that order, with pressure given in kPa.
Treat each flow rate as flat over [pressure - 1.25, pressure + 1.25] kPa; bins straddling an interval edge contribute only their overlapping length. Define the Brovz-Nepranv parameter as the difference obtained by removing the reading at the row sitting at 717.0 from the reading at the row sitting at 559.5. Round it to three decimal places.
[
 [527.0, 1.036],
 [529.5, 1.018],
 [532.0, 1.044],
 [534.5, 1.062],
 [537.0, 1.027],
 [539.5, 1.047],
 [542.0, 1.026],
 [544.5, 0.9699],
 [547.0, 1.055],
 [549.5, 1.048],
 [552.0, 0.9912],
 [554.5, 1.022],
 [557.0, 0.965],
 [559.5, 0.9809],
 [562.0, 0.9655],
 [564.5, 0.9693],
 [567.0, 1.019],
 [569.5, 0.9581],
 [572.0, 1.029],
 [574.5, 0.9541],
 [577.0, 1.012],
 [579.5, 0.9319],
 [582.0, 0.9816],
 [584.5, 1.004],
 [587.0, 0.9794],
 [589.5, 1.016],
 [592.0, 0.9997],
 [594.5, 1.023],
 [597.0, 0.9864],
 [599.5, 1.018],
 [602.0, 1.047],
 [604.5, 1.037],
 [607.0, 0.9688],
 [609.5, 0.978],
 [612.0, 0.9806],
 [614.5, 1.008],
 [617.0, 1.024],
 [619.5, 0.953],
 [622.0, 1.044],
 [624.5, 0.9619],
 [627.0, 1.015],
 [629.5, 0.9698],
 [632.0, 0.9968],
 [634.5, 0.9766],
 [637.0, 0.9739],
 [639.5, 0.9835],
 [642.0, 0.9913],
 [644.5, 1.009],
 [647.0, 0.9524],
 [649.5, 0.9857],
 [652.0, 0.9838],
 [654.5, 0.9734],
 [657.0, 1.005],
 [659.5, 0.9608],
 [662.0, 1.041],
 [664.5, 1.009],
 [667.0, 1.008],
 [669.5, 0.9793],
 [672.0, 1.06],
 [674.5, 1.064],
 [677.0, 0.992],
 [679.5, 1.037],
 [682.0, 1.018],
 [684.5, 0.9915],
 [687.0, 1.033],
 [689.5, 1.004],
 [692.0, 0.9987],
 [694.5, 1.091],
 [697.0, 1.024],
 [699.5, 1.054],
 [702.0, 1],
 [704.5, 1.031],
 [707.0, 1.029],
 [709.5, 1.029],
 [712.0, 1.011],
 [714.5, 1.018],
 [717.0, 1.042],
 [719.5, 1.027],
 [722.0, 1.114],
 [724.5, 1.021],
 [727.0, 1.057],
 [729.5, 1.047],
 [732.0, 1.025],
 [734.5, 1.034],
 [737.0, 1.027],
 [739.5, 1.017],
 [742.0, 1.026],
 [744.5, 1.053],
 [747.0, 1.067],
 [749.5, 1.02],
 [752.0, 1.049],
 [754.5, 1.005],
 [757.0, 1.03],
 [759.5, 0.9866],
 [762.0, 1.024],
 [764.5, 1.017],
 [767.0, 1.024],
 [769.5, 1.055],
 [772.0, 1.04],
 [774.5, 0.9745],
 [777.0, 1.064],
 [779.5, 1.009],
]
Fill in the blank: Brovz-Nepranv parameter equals -0.061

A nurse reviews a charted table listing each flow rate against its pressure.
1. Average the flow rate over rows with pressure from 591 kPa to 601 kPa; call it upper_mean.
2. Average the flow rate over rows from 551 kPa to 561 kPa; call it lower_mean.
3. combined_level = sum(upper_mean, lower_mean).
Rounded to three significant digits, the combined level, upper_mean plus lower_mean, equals 2.00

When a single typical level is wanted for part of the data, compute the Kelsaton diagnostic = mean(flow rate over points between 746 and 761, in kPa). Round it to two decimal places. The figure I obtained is 1.03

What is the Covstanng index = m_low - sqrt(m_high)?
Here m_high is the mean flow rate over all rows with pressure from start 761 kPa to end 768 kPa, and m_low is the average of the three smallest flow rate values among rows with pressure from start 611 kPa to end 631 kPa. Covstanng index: -0.05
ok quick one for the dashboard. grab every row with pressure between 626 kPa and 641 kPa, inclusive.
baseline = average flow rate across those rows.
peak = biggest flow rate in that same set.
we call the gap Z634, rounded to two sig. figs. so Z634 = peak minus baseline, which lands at 0.029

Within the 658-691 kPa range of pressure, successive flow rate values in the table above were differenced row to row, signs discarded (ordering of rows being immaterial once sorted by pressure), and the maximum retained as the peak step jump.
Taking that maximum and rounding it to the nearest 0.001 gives 0.081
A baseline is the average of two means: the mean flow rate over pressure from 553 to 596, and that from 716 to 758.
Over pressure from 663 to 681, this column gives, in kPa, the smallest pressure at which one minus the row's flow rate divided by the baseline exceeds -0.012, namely 664.5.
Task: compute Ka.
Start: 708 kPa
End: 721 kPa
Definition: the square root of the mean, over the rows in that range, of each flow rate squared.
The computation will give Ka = 1.03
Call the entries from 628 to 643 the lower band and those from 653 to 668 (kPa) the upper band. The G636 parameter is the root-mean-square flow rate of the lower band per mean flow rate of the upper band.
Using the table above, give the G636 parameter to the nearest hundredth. 0.98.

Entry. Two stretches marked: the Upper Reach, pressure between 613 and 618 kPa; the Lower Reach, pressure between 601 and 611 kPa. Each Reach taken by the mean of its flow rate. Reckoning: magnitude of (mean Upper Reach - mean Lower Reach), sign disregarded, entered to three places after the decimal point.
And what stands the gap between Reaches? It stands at 0.008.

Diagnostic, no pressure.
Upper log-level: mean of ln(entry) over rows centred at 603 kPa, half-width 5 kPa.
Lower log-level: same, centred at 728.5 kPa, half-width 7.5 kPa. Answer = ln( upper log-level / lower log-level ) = -1.0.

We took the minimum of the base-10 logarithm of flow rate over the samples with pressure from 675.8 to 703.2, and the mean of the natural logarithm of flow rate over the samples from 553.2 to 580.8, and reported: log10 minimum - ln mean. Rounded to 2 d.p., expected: 0.01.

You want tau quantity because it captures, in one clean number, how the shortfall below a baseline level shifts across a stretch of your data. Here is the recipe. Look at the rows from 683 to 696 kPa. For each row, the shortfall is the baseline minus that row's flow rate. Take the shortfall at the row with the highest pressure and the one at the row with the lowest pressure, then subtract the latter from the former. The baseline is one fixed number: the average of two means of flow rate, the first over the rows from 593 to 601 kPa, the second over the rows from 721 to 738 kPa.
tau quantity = -0.10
